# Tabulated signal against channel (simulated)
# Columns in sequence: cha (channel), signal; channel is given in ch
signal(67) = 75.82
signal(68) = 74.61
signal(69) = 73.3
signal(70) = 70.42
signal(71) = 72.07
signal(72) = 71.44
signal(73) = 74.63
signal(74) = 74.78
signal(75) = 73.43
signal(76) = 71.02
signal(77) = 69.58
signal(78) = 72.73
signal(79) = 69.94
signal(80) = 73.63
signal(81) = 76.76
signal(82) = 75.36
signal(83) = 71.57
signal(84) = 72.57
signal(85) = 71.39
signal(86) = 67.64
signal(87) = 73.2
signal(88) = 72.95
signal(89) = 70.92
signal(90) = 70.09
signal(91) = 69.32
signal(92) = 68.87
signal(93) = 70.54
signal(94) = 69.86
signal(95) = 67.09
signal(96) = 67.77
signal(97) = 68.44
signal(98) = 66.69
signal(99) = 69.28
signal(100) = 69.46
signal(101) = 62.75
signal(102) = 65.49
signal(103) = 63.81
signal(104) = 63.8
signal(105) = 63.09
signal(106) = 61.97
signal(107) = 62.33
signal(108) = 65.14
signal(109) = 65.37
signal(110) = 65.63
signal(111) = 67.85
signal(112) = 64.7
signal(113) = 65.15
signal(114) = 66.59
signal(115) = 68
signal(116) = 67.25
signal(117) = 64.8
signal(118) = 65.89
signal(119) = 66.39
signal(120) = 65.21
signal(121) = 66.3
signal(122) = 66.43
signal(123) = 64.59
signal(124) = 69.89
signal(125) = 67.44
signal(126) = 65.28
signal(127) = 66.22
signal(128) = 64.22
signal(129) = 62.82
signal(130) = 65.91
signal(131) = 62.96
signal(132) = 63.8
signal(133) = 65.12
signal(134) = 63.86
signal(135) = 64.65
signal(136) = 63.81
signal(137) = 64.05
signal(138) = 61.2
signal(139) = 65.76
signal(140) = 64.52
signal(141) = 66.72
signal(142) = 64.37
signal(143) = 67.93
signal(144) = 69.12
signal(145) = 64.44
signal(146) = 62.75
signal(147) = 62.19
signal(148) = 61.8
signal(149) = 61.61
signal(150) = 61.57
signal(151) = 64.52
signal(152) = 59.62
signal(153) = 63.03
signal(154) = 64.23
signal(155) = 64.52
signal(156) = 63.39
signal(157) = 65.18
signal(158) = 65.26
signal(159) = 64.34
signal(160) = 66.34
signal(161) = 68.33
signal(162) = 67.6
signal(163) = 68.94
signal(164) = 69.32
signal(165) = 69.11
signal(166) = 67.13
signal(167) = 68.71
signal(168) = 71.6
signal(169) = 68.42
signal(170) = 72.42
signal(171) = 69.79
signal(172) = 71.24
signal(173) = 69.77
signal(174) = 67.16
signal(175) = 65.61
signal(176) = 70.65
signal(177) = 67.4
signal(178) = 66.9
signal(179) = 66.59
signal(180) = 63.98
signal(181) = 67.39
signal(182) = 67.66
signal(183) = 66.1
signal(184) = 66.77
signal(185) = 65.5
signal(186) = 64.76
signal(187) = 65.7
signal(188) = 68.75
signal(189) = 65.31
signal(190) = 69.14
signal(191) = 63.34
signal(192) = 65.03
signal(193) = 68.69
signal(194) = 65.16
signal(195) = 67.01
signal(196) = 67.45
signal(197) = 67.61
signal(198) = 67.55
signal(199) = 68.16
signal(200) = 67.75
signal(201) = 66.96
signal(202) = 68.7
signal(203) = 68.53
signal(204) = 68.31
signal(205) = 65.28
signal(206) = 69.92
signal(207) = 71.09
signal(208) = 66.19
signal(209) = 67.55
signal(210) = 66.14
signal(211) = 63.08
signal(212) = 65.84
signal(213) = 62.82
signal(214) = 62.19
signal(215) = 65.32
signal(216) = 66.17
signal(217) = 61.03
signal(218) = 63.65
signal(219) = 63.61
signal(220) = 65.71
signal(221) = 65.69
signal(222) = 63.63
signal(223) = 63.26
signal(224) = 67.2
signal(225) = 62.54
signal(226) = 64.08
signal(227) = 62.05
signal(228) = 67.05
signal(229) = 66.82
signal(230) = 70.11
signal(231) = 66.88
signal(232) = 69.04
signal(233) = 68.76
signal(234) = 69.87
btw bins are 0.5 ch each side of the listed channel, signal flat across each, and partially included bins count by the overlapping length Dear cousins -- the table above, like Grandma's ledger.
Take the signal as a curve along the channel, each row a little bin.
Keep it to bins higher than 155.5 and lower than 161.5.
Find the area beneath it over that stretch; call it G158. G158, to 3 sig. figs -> 393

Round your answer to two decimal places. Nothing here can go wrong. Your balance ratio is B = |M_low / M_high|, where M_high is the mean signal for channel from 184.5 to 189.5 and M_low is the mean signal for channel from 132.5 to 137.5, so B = 0.97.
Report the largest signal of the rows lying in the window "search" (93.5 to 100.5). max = 69.86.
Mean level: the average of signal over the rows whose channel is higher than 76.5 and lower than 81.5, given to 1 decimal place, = 72.5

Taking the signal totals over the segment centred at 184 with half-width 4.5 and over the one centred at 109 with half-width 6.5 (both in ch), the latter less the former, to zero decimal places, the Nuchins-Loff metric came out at 247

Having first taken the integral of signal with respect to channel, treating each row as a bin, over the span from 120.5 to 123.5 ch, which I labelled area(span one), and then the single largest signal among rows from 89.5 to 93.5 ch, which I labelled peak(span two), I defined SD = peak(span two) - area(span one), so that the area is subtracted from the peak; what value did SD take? -127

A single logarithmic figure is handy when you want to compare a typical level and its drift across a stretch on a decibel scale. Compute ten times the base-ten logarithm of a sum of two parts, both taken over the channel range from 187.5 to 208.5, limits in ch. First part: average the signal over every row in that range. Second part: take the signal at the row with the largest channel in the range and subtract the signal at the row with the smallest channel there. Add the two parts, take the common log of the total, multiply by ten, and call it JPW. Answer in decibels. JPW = 18.1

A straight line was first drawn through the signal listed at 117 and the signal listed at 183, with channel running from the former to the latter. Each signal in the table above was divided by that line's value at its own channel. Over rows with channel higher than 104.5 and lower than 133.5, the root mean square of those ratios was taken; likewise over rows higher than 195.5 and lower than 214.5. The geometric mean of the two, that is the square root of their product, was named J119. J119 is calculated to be 1.008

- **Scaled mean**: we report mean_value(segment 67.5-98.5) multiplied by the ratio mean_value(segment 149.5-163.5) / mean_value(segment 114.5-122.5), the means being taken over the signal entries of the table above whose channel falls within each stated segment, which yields 70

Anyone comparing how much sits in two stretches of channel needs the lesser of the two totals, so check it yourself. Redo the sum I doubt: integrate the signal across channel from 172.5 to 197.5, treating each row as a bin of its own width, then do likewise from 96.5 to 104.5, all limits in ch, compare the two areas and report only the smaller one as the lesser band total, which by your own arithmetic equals 530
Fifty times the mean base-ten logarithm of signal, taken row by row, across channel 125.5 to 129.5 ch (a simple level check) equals 90.5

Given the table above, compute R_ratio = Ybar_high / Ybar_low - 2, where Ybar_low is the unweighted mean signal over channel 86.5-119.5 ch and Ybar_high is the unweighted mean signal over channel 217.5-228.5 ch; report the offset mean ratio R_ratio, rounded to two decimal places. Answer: -1.04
